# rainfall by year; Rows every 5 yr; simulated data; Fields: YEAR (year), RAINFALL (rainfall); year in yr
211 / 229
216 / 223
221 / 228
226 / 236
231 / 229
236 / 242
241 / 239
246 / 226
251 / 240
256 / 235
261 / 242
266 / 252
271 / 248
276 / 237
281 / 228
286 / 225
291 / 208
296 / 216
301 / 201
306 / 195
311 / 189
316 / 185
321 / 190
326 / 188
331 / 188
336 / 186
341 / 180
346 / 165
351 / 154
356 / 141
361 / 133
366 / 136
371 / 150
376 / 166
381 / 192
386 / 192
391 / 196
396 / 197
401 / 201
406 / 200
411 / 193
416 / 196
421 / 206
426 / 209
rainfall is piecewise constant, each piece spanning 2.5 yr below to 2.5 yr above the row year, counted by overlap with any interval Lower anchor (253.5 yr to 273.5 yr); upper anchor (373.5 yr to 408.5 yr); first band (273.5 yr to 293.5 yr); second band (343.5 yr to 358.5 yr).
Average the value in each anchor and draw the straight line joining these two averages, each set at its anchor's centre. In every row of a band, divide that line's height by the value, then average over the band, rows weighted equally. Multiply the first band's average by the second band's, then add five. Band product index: 6.44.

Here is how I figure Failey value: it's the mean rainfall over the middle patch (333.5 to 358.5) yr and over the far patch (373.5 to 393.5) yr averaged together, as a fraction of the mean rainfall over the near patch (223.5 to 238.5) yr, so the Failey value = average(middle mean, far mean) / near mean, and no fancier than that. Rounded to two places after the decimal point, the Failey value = 0.75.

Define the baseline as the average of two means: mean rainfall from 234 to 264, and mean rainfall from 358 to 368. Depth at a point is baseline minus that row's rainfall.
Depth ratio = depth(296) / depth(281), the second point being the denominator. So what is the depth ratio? 0.71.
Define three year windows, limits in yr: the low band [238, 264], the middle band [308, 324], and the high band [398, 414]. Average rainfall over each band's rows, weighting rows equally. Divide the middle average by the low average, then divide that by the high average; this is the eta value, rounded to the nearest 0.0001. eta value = 0.0040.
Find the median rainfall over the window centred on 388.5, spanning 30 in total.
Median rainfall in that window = 194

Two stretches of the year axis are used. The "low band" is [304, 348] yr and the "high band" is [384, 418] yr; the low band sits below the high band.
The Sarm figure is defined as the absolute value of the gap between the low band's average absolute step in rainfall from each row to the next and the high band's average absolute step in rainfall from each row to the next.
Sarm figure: 2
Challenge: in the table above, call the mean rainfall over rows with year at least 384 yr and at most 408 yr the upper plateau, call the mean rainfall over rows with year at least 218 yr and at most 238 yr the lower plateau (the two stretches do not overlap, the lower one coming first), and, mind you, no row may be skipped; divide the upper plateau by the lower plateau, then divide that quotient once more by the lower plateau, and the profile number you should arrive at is 0.0036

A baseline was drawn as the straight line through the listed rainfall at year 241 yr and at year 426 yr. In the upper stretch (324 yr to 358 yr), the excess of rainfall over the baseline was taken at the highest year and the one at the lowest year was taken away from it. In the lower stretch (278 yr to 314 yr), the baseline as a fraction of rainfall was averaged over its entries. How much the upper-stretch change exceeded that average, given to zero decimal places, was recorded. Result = -43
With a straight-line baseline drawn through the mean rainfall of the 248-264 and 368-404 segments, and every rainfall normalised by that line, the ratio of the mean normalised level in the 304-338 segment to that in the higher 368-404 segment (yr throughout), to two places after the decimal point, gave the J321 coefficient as 0.89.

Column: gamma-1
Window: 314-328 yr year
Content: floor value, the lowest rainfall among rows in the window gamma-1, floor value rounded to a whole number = 185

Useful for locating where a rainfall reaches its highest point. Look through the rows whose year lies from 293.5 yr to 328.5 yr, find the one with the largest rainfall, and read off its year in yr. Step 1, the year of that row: 296 yr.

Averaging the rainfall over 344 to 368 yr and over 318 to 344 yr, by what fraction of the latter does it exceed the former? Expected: 0.22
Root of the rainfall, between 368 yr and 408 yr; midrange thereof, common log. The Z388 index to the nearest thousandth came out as 1.121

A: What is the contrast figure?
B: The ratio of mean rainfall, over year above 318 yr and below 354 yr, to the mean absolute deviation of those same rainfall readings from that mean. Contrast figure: 16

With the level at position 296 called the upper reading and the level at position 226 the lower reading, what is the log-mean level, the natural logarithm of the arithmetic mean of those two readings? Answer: 5.42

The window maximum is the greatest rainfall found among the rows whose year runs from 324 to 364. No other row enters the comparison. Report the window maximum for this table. 188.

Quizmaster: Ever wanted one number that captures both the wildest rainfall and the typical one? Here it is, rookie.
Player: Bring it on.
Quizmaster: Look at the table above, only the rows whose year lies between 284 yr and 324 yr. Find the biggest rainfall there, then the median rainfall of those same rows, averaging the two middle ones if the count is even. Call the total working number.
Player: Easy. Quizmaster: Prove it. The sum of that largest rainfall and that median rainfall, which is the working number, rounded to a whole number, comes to 423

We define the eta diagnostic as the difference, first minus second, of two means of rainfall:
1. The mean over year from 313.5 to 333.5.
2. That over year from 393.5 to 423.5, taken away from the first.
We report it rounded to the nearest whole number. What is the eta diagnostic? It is -11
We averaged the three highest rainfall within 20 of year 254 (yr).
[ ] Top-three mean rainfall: 247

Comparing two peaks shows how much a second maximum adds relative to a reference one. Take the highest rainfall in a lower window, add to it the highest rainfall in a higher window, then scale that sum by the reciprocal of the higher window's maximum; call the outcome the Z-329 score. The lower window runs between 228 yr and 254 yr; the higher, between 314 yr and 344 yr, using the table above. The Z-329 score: 2.27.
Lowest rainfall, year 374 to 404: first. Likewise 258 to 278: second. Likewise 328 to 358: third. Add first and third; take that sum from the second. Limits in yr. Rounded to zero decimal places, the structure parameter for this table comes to -70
